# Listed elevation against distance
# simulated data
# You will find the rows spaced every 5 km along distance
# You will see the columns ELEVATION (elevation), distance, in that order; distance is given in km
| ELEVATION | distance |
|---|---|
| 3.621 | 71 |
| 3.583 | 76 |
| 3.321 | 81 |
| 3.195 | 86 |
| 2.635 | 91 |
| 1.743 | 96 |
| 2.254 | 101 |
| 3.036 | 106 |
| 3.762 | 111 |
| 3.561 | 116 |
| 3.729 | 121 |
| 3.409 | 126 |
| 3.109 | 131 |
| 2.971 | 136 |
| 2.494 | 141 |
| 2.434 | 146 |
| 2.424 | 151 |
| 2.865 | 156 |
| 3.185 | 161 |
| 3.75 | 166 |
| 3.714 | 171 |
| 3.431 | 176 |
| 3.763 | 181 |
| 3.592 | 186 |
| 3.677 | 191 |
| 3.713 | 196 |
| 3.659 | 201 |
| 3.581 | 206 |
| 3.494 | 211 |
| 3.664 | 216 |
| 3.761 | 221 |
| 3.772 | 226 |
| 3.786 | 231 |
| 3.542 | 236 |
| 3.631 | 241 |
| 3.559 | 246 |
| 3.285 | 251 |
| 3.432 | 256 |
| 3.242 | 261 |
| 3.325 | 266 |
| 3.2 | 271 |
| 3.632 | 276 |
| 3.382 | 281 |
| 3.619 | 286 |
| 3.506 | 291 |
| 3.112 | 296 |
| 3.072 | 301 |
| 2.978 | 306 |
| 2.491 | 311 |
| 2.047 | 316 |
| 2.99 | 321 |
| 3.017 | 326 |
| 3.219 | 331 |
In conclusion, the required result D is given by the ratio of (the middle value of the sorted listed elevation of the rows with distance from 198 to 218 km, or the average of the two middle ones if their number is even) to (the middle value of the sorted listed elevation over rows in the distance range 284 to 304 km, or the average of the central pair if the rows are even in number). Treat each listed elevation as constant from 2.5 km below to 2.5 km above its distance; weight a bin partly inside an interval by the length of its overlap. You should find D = 1.09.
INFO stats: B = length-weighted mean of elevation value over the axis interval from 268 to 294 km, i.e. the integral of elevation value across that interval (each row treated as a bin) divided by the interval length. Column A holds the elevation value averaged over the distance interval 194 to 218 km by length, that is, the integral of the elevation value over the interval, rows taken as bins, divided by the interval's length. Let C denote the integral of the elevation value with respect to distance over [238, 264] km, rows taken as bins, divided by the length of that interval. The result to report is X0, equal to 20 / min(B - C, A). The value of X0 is 707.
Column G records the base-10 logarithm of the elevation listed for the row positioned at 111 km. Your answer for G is 0.575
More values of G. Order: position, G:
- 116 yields 0.552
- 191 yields 0.565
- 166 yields 0.574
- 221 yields 0.575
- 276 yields 0.560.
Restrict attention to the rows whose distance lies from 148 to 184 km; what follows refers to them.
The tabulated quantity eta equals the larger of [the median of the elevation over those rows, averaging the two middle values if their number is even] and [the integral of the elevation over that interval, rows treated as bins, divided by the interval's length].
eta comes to 3.43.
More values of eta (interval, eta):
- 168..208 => 3.67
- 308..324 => 2.54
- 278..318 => 3.09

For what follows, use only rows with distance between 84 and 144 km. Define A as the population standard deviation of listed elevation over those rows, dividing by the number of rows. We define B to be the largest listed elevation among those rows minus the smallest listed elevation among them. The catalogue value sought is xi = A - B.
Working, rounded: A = 0.59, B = 2.0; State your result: -1.4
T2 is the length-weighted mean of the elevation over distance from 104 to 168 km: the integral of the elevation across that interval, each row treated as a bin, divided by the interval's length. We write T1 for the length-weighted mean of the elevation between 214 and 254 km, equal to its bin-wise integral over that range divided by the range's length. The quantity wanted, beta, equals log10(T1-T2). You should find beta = -0.31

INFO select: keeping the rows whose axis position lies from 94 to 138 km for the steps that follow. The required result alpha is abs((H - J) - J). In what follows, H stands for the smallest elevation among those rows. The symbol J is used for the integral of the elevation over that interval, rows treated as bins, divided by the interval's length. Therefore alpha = 4.42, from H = 1.743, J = 3.1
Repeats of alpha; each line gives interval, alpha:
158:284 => 3.91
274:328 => 4.10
